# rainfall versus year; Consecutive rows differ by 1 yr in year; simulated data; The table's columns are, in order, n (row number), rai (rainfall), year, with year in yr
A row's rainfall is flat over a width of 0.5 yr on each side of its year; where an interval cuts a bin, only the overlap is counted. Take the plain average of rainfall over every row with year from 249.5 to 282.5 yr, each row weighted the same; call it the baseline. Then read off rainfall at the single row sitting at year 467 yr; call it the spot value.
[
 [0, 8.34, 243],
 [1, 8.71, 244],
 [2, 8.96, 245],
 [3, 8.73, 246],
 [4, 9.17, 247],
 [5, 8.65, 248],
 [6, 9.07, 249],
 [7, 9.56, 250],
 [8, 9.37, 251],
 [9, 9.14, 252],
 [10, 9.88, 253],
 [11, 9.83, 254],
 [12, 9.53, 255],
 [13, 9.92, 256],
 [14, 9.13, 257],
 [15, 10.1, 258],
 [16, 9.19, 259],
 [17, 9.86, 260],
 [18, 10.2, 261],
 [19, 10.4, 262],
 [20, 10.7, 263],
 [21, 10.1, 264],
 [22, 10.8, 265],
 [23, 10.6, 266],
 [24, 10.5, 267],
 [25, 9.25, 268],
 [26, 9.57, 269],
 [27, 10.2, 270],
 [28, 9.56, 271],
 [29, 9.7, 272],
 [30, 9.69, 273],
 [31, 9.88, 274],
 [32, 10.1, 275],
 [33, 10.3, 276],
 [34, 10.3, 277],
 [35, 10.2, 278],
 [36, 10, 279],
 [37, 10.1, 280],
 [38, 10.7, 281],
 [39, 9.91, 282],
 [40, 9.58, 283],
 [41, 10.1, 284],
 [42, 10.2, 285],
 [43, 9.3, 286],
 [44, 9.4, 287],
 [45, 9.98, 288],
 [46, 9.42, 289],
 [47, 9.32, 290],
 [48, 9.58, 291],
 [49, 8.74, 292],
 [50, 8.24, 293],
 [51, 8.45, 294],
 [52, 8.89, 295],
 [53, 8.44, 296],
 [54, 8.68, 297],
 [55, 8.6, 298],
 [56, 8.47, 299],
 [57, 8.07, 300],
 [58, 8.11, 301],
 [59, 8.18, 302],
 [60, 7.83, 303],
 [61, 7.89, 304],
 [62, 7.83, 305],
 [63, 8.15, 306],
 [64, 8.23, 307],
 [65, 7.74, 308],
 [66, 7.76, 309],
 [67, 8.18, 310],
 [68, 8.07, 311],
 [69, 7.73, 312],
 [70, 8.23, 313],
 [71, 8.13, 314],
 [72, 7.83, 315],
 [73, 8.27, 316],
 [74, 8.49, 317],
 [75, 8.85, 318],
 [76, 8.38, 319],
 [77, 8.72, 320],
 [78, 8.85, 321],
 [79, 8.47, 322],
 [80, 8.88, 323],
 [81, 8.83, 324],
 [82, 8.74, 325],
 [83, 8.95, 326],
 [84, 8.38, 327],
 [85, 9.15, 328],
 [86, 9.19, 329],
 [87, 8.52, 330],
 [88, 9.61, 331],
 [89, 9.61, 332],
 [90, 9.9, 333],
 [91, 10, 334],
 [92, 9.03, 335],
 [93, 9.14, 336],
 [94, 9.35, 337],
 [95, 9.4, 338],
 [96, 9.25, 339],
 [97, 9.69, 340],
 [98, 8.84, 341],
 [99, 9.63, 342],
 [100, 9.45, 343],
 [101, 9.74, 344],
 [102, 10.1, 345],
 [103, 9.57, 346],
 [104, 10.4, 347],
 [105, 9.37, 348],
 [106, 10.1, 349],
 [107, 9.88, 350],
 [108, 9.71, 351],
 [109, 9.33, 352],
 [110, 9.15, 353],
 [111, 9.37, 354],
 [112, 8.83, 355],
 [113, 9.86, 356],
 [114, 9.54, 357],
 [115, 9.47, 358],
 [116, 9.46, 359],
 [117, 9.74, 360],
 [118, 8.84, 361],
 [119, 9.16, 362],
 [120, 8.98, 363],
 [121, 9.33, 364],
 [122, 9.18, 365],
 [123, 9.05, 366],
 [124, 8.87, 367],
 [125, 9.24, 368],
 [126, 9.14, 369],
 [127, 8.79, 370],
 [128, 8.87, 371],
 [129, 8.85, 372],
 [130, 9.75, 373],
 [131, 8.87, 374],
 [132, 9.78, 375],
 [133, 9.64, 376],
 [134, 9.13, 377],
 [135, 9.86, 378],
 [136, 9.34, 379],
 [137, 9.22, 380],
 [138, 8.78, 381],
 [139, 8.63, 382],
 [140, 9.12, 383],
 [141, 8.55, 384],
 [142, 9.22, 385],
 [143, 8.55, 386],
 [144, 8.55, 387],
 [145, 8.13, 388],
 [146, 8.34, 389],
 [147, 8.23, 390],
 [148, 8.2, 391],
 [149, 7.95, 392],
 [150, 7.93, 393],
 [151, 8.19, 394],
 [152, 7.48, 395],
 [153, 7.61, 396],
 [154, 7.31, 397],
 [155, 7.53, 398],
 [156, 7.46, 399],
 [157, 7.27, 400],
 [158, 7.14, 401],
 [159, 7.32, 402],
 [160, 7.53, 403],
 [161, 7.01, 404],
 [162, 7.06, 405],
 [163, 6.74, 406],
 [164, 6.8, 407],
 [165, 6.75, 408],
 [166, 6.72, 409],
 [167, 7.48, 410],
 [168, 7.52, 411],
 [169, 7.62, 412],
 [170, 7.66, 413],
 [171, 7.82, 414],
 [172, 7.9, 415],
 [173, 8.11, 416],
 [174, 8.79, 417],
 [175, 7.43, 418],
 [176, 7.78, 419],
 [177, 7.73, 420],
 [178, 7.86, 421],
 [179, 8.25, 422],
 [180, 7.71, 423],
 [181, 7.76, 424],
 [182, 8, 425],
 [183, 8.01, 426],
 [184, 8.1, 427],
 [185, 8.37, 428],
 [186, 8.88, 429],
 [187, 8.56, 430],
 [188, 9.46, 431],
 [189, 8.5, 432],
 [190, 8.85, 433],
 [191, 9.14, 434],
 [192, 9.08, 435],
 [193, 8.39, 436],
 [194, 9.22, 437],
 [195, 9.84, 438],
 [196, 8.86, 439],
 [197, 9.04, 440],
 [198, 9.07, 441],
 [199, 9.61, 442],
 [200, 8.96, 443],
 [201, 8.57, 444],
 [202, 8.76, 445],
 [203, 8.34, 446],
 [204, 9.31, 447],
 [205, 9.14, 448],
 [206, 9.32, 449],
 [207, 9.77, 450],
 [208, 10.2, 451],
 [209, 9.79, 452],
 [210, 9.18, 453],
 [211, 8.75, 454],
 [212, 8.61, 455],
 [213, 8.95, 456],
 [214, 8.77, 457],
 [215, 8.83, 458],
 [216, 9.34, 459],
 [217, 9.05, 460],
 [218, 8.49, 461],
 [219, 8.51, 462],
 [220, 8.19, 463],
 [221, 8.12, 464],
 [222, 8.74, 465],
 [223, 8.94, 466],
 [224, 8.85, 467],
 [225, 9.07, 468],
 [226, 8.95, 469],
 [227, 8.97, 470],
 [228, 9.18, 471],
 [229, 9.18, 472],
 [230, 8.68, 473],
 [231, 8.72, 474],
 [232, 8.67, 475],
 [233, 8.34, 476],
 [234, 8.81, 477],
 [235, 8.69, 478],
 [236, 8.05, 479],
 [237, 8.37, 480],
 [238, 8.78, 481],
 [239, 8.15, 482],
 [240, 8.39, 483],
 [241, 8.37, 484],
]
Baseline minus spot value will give 1.1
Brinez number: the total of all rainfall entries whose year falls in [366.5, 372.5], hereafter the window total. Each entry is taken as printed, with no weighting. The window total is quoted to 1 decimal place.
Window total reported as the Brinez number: 53.8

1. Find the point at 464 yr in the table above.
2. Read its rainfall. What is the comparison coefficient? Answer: 8.12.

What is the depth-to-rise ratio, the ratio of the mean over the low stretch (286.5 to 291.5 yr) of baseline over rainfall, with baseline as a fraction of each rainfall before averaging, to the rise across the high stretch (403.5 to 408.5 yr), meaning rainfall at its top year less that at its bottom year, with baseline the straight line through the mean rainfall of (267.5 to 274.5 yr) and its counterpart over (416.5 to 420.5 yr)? -4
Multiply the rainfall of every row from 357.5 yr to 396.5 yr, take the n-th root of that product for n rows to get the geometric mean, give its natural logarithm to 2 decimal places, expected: 2.18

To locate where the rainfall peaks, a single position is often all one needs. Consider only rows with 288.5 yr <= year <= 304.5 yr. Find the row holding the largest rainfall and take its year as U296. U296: 291 yr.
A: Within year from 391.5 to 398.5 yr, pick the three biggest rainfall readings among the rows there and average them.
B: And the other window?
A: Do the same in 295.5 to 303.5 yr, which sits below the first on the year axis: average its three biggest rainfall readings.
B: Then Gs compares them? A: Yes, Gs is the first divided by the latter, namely 0.93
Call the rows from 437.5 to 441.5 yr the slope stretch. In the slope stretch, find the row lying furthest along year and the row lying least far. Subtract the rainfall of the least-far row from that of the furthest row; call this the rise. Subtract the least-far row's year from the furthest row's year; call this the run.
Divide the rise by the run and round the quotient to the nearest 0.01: -0.26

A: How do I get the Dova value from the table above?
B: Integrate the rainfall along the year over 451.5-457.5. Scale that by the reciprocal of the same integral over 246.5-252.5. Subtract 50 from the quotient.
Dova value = -49.0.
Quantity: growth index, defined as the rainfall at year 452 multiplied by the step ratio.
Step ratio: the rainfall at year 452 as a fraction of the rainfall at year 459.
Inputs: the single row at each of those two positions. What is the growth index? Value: 10.3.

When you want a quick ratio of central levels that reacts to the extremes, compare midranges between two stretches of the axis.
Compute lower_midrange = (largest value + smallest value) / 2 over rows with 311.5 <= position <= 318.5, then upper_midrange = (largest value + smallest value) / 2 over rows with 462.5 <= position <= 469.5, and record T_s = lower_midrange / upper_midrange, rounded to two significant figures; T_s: 0.96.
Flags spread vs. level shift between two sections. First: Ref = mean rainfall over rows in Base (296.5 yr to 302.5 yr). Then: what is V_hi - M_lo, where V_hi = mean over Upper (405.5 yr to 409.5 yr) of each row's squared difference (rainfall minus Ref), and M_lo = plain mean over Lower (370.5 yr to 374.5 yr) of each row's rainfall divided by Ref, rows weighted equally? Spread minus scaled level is 1.5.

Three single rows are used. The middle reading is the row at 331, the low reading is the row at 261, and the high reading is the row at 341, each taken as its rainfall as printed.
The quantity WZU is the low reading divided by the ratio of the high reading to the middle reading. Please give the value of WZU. 11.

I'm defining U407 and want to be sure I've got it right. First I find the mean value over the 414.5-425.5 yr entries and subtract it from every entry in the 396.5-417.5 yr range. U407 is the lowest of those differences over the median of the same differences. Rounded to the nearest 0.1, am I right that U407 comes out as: 2.5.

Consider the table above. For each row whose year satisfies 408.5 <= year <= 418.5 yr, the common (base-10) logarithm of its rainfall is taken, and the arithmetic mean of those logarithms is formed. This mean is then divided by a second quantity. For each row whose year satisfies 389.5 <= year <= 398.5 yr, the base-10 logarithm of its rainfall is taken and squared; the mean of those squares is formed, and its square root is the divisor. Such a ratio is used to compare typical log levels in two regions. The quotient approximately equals 0.992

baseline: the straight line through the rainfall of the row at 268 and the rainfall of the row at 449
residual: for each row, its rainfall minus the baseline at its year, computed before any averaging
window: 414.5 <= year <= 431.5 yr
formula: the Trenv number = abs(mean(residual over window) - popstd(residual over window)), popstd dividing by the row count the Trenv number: 1.7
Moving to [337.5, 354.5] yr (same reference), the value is 0.1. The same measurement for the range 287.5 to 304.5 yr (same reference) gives 1.2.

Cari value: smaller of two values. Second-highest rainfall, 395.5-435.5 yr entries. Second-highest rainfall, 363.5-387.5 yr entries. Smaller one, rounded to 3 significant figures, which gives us 9.14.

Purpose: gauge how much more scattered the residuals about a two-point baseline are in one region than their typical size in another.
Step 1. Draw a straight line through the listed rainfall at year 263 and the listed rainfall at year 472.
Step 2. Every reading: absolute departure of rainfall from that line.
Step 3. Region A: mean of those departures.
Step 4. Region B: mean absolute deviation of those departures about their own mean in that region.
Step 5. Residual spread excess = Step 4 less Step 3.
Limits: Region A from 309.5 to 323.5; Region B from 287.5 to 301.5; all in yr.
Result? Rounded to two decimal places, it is -1.50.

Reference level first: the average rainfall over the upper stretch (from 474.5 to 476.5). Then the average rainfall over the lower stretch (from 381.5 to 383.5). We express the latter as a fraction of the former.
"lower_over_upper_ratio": 1.04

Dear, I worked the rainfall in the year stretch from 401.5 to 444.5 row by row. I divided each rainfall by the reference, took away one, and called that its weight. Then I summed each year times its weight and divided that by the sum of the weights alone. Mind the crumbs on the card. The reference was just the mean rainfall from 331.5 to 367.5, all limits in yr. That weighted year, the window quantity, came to 416.3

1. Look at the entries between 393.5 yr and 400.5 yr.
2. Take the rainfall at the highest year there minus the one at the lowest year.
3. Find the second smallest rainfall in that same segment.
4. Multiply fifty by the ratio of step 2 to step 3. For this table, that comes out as -6.3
